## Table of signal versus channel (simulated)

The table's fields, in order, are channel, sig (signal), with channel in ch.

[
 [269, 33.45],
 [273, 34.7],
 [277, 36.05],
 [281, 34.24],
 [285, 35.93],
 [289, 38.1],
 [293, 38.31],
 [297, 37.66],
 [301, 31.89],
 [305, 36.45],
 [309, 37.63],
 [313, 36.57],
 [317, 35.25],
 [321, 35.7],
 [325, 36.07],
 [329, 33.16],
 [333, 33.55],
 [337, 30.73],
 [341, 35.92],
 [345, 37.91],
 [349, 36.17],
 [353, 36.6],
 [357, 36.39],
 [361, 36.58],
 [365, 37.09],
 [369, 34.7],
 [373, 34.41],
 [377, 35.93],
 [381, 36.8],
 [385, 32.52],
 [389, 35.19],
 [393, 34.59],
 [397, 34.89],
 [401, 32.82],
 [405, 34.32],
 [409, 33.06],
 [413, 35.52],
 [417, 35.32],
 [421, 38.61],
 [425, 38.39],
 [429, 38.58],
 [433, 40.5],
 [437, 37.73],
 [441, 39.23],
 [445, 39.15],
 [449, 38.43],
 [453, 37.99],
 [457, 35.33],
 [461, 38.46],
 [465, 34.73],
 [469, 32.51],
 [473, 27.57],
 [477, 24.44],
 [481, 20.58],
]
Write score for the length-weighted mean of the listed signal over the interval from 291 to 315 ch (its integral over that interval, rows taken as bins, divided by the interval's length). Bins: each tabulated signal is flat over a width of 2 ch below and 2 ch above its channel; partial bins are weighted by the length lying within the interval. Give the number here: 36.4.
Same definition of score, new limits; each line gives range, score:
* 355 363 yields 36.5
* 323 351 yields 34.8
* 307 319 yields 36.5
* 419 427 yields 38.5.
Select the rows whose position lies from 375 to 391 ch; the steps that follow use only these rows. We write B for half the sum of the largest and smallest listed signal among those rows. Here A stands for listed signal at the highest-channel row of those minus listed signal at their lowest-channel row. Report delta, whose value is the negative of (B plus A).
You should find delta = -34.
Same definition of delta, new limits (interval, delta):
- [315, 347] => -37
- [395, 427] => -39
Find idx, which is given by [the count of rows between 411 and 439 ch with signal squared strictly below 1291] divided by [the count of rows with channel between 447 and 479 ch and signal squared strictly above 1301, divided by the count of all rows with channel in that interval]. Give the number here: 5.3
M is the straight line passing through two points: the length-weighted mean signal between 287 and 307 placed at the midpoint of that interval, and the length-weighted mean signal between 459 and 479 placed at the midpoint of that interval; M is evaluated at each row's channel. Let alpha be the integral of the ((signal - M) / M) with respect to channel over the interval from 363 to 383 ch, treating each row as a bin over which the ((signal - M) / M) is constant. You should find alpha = 0.9 ch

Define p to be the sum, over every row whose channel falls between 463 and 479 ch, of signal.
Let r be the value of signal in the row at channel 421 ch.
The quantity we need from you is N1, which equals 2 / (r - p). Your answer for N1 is -0.0248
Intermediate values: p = 119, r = 38.61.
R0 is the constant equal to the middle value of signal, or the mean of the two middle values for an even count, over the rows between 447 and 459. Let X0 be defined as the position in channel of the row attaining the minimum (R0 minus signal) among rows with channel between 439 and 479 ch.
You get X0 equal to 441 ch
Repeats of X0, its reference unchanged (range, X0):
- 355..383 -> 365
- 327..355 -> 345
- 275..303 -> 293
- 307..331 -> 309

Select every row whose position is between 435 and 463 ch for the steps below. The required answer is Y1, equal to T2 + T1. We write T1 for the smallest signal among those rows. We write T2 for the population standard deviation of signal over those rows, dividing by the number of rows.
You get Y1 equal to 36.6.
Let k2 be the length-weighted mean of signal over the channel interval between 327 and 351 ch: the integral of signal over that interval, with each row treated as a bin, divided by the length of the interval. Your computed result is 34.6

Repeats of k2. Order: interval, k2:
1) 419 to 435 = 39.0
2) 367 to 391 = 34.9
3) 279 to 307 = 36.1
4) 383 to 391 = 33.9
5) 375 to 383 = 36.4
